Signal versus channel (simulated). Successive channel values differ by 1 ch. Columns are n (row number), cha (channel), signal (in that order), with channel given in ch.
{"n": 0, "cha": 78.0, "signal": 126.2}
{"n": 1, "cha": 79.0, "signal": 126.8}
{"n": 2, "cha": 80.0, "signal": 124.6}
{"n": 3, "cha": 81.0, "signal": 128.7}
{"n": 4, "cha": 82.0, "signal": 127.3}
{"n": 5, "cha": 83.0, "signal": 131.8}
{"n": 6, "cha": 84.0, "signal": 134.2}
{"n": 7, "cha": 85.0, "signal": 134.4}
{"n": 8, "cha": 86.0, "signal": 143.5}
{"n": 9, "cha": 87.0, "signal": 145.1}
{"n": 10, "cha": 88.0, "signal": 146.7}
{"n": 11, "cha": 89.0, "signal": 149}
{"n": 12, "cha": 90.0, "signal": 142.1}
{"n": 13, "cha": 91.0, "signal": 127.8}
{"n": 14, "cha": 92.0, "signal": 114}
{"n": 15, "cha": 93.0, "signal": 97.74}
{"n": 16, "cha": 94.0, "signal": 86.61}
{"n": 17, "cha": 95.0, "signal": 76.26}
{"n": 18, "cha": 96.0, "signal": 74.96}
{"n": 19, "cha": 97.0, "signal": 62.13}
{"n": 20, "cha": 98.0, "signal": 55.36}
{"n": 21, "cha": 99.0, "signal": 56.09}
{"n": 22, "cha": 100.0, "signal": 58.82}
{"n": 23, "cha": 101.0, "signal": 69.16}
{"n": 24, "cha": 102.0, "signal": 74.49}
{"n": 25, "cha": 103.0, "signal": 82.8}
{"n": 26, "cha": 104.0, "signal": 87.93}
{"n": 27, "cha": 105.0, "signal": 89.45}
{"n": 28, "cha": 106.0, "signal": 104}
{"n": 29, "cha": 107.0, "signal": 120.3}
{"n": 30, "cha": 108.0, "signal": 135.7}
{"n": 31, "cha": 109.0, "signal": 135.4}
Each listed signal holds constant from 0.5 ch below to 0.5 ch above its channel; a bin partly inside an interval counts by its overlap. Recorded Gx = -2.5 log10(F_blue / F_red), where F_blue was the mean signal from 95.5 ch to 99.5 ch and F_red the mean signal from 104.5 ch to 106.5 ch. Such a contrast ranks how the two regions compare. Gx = 0.5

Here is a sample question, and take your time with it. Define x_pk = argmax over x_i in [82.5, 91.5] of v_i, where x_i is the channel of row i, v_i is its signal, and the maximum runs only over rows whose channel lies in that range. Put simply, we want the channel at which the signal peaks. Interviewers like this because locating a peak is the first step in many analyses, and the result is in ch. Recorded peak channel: 89.0 ch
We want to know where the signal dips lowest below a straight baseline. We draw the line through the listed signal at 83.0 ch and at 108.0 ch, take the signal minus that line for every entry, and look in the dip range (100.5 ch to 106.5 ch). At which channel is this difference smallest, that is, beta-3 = 101.0 ch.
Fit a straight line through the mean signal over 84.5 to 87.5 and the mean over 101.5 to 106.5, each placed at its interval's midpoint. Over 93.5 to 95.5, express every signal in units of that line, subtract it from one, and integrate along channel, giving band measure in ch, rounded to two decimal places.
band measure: 0.60 ch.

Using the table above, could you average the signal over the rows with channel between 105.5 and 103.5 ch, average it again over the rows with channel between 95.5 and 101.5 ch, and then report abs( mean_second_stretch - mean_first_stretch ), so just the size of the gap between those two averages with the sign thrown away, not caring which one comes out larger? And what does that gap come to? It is 26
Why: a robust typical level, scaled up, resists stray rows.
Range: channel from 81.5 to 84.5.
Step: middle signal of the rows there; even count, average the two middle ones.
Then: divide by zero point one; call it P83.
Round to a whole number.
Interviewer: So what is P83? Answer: 1318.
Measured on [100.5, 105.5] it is 828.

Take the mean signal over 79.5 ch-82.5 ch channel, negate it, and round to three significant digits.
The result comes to -127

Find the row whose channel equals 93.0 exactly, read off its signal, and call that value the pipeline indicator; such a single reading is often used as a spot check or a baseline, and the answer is 97.74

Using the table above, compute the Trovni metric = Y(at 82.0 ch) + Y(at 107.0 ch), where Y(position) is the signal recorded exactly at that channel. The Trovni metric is 248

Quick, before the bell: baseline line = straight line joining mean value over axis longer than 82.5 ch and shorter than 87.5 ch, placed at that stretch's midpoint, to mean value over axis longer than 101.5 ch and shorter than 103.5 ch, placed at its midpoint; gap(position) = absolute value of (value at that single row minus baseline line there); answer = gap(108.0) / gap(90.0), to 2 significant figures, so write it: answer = 3.6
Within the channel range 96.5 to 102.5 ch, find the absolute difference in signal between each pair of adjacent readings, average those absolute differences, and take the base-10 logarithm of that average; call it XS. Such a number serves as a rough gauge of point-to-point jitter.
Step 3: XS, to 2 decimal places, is 0.71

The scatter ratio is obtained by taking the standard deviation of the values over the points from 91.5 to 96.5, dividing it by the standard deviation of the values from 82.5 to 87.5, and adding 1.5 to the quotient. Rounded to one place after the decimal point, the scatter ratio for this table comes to 4.2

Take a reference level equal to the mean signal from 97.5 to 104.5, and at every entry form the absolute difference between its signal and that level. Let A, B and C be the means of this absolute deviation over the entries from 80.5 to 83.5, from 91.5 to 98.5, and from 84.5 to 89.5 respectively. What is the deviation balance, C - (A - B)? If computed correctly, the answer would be 32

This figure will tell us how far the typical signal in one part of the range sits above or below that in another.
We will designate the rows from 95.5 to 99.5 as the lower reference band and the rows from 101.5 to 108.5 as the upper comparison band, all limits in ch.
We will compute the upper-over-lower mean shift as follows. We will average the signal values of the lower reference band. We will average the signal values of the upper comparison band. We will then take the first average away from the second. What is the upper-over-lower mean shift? 37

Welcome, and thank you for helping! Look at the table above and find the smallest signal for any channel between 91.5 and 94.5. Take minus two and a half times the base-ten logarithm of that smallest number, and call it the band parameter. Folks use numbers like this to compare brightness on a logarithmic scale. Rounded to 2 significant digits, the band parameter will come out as -4.8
